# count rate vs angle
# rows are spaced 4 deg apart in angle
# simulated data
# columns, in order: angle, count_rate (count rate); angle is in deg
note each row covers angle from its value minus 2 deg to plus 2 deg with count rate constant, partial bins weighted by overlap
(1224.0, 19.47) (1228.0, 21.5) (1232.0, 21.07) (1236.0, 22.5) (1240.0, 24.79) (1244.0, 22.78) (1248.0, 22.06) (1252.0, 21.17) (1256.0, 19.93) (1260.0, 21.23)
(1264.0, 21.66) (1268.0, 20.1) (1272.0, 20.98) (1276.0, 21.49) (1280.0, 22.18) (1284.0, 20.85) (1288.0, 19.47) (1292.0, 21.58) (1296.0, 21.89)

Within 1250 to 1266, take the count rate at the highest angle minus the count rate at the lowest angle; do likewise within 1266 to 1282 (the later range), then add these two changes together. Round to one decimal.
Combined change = 2.6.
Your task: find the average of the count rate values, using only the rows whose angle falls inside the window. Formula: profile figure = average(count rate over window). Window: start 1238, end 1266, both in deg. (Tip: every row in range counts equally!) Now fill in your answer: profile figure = 21.9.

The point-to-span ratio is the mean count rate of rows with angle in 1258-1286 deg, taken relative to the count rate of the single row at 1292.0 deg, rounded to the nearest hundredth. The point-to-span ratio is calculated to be 0.98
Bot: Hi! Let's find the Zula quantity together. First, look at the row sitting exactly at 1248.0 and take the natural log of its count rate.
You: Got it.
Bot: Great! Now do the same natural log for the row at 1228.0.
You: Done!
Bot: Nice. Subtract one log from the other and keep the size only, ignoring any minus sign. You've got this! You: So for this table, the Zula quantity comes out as 0.03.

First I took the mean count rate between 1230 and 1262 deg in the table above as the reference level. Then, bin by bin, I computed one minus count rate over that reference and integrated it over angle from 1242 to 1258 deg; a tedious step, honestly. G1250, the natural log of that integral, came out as -1.10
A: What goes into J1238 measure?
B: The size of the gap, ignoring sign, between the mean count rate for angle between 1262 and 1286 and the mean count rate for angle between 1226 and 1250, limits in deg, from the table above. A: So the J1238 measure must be 1.24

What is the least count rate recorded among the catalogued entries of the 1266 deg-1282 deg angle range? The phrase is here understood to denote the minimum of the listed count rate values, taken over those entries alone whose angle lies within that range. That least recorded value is 20.1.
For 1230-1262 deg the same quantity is 19.93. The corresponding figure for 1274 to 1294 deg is 19.47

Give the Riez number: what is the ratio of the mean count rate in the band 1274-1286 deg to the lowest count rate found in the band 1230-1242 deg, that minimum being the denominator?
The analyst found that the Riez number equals 1.02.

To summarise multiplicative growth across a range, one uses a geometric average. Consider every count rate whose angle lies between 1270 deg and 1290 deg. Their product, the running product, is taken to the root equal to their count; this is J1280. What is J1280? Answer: 21.0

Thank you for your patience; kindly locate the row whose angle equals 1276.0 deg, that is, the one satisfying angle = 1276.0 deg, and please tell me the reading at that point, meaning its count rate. 21.49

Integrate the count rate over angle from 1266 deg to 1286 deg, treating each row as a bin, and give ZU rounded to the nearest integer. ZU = 422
